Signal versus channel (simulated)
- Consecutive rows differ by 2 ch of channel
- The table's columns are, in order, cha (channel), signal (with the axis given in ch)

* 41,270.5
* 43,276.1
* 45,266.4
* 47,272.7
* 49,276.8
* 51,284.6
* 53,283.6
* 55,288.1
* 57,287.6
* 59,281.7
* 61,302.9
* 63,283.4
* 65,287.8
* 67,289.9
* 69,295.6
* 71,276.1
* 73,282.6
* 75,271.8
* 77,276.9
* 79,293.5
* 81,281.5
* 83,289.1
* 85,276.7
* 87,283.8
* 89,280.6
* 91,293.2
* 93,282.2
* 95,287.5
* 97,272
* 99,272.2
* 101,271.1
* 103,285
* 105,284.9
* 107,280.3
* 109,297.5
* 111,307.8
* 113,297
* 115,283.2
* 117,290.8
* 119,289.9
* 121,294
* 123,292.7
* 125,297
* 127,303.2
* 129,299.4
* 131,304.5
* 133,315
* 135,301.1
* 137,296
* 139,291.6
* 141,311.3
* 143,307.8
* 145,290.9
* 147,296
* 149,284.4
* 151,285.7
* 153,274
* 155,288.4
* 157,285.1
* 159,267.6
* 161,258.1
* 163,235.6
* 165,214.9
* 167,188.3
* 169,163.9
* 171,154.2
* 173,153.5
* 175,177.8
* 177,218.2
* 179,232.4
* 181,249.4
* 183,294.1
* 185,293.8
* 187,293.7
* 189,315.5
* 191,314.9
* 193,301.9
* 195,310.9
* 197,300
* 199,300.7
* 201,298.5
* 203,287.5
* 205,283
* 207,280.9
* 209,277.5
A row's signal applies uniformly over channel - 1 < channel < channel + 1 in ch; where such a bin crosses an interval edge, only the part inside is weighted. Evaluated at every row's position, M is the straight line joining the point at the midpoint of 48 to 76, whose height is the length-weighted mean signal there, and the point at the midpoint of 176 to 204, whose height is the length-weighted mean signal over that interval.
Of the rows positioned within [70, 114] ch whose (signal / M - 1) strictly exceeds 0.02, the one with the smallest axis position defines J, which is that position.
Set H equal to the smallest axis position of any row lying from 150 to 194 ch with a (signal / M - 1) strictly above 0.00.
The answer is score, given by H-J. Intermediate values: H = 155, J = 79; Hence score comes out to 76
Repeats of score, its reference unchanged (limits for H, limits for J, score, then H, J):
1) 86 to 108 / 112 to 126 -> -22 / 91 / 113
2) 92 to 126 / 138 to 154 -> -46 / 95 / 141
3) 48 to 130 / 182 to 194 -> -128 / 55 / 183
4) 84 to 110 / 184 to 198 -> -94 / 91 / 185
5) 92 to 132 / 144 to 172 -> -52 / 95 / 147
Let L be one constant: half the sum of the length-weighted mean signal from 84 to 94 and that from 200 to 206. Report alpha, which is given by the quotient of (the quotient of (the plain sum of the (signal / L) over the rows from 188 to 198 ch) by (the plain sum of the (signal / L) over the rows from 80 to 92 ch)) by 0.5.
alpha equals 1.81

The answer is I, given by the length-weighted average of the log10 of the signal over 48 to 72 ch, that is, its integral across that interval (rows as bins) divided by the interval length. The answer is 2.46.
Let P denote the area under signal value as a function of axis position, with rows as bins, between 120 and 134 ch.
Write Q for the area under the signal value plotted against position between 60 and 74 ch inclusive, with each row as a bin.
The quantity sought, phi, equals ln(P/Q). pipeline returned 0.04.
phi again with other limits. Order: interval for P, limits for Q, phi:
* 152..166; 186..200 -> -0.16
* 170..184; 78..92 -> -0.30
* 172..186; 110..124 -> -0.24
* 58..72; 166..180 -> 0.45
